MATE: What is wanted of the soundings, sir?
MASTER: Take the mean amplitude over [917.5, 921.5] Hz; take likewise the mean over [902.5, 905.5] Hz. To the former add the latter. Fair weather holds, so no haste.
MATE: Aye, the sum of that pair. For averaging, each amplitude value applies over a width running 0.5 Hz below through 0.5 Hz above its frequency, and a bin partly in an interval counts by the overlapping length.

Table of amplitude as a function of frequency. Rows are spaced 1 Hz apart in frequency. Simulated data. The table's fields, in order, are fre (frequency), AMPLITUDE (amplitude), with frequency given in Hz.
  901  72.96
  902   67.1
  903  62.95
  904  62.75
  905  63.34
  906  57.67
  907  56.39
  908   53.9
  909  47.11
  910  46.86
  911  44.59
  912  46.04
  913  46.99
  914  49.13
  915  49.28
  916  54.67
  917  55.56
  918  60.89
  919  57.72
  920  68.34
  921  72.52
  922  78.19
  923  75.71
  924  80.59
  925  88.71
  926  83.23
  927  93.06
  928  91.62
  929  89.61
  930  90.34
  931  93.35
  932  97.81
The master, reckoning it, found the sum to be 128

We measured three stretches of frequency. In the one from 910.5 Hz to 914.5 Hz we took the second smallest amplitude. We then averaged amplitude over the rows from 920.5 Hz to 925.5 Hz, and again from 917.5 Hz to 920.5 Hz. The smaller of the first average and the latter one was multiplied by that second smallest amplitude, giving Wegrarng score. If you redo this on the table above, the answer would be 2869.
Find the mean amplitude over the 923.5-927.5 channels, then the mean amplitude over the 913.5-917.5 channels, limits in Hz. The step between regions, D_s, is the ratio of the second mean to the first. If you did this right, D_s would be 0.60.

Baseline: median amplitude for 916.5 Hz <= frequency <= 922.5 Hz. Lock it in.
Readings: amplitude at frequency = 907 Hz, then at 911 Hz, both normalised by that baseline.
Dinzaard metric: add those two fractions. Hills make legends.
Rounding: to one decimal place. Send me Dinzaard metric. 1.6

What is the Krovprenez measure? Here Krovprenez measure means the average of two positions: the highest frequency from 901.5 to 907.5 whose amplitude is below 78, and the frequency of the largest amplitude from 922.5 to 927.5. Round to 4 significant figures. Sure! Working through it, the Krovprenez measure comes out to 917.0 Hz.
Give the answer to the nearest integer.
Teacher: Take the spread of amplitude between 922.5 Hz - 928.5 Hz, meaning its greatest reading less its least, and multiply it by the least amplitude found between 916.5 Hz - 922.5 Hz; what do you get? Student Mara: 964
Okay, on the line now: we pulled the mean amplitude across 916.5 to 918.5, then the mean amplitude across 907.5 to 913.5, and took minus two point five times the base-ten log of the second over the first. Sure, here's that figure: 0.22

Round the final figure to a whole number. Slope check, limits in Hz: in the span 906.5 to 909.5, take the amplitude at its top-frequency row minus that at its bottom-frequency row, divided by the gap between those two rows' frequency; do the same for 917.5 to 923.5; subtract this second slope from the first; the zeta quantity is -8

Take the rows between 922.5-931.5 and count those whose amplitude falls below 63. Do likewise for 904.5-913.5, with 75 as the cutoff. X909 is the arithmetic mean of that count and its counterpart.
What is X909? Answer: 4.5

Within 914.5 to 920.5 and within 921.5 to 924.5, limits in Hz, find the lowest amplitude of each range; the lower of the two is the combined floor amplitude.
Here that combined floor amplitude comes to 49.3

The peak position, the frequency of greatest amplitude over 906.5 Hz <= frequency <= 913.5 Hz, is 907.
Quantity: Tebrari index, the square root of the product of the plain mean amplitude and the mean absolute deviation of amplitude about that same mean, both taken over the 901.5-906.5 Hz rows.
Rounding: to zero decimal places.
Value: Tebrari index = 11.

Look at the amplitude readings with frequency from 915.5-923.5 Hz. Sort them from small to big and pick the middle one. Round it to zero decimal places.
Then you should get 65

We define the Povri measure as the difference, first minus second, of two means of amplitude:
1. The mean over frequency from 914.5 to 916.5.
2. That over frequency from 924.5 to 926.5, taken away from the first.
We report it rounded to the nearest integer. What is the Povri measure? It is -34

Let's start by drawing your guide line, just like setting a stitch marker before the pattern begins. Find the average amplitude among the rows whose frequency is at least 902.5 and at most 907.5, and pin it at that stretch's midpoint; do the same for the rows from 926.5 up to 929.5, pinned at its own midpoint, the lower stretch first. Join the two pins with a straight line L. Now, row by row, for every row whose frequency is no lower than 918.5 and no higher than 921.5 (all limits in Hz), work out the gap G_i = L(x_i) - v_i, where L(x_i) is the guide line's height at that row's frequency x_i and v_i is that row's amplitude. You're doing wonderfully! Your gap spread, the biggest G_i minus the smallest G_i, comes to 12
